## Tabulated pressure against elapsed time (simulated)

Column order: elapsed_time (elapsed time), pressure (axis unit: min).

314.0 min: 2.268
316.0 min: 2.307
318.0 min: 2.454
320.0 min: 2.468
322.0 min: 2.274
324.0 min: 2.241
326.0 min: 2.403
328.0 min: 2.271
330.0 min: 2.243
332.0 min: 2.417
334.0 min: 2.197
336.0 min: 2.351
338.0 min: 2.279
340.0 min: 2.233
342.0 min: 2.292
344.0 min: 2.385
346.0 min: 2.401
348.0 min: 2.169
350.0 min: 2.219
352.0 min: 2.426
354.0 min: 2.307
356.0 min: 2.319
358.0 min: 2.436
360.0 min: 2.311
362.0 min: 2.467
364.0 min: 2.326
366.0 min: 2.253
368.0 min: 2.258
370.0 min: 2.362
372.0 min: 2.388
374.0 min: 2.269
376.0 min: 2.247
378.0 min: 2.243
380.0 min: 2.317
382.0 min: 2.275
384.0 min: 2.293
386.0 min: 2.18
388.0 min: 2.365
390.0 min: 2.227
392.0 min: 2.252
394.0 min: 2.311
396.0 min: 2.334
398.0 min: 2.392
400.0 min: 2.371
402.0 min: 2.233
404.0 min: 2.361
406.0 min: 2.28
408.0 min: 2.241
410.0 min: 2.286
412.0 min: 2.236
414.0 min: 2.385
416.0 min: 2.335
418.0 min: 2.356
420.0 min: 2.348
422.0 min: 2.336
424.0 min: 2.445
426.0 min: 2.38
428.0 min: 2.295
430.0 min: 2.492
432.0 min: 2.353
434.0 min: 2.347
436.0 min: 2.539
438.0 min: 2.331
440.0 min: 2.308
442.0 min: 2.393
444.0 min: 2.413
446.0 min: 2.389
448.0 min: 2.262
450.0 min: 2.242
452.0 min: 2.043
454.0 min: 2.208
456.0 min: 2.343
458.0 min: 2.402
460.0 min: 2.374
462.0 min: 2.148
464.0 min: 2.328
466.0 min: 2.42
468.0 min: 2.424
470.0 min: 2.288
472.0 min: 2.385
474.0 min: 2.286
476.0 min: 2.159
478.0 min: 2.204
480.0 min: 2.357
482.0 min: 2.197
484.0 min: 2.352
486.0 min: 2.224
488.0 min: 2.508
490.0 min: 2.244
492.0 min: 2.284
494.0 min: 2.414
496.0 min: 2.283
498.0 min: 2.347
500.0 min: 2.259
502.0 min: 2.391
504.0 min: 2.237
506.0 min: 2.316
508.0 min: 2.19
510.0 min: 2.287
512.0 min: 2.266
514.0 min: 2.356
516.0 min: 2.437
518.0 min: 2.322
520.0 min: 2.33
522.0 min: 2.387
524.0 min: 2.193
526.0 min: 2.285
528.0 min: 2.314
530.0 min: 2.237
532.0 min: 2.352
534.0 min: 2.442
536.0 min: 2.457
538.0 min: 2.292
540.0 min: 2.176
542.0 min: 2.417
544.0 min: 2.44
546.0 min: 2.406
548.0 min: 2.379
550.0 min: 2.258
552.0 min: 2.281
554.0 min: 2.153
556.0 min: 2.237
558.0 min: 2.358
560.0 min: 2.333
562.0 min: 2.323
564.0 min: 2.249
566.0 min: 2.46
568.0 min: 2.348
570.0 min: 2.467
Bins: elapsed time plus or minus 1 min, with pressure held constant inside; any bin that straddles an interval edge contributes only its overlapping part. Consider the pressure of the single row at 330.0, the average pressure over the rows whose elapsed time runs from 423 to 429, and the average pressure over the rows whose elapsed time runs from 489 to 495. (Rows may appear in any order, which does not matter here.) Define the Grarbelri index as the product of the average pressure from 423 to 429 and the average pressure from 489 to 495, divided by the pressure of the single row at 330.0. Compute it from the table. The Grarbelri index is 2.45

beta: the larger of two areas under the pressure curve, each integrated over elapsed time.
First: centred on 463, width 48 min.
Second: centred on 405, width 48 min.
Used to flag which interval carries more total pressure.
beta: 111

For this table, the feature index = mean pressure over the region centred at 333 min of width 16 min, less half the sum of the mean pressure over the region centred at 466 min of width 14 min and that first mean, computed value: -0.019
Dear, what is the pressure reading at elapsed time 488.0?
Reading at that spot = 2.508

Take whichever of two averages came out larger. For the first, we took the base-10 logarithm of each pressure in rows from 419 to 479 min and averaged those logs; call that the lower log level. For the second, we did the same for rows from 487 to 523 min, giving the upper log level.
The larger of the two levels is 0.367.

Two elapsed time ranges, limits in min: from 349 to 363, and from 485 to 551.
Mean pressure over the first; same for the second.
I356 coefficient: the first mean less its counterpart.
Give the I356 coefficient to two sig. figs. 0.030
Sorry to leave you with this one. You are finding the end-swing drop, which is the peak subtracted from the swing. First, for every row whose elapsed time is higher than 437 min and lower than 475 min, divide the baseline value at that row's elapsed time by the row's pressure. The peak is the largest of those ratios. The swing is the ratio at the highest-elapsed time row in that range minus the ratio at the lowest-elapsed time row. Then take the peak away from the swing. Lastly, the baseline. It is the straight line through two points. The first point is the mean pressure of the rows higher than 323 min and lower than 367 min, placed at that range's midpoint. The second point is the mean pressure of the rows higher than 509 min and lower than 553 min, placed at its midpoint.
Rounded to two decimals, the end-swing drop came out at -1.12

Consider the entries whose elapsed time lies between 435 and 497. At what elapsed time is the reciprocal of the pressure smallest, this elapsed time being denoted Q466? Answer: 436.0 min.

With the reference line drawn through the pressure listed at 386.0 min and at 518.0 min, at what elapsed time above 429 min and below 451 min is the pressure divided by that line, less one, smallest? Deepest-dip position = 450.0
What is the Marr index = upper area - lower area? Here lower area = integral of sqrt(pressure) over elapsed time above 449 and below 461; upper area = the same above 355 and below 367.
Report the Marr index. 0.33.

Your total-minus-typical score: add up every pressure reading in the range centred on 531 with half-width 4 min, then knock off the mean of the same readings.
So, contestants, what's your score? 7.01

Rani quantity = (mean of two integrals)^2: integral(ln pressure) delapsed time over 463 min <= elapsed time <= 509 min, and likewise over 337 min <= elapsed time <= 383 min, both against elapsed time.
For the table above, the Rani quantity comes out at 1482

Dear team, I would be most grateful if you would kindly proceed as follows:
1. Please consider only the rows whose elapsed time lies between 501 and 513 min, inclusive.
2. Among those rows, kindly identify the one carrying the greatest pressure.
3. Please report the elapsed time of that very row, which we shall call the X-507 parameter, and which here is 502.0 min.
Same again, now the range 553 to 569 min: 566.0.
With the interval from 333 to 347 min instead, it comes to 346.0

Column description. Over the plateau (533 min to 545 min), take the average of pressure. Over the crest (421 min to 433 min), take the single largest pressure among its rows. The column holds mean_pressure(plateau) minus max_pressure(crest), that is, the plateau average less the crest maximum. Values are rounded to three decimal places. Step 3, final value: -0.121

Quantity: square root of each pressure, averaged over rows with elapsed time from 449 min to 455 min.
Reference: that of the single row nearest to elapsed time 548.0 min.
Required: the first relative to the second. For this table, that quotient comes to 0.95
